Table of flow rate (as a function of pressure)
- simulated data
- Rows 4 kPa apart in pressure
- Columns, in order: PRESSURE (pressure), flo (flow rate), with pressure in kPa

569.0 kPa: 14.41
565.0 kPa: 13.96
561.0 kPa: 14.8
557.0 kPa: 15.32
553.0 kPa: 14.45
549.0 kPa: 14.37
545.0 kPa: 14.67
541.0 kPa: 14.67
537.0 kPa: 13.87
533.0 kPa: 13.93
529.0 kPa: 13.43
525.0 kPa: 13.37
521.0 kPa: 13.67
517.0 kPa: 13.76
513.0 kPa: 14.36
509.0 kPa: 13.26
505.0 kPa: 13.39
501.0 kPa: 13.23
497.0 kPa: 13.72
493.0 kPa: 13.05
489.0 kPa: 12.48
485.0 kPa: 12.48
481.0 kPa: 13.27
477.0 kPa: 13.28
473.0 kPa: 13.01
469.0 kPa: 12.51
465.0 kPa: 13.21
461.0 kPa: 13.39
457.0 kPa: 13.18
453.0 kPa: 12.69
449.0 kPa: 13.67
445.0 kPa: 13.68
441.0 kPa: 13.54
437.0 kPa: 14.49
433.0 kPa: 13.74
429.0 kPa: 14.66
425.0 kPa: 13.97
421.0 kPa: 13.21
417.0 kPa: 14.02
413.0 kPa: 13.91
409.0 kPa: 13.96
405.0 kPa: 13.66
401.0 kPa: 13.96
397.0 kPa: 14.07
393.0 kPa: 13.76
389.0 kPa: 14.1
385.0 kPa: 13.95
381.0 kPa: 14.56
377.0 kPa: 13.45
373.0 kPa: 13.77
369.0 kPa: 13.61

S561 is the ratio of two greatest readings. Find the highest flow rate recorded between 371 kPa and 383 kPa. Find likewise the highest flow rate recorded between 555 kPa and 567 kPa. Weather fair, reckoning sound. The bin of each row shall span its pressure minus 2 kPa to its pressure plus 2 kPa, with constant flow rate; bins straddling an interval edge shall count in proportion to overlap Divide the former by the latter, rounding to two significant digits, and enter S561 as 0.95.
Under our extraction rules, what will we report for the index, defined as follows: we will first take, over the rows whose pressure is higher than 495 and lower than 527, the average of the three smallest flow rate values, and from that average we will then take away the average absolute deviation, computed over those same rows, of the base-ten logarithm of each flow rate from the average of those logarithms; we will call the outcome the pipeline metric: 13.3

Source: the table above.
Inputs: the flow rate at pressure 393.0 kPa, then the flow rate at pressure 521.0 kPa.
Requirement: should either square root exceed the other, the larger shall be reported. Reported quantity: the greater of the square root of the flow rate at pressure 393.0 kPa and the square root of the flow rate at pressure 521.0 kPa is 3.71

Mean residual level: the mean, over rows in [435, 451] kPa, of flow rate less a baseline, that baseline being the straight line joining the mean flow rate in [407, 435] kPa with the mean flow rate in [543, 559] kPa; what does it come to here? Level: -0.21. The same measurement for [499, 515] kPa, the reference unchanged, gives -0.88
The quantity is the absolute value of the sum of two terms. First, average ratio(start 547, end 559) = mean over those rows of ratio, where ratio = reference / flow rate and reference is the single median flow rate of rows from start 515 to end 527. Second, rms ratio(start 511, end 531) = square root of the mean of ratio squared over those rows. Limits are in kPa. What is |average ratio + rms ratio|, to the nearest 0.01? 1.93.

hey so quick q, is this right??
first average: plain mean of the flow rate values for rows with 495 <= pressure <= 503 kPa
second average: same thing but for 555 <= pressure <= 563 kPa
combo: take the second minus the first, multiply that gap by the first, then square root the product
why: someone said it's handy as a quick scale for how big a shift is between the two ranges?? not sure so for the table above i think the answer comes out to 4.62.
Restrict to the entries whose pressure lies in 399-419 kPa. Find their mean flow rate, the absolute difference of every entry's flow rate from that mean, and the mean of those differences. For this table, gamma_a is 0.10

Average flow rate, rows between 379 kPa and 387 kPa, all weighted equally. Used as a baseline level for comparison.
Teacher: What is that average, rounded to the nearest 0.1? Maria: 14.3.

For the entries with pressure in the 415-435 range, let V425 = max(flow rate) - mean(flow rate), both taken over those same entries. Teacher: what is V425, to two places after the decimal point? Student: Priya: 0.74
